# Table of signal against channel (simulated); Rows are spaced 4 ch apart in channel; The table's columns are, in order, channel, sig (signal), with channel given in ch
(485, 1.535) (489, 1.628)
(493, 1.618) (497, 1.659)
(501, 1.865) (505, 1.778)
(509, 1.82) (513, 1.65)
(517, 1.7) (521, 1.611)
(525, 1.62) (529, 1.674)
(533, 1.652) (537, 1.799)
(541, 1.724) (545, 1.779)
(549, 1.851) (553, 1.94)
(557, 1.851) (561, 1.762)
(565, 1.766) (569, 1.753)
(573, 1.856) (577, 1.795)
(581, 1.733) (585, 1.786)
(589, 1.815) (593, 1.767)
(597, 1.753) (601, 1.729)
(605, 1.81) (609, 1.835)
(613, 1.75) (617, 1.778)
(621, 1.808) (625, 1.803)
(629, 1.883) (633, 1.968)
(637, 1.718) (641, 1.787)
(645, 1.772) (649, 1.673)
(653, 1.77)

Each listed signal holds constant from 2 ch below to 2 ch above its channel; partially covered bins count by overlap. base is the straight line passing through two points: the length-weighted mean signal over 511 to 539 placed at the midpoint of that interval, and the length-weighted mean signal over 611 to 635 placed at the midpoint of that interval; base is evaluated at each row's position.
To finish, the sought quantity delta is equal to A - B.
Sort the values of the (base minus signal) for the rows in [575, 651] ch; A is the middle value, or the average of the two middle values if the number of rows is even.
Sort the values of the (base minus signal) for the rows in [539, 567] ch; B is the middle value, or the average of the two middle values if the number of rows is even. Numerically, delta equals 0.10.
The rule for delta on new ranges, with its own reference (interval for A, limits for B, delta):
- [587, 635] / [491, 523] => 0.05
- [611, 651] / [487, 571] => 0.09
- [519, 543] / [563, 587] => 0.04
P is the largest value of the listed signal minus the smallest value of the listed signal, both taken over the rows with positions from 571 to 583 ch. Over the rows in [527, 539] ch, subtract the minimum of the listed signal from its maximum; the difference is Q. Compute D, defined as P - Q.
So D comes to -0.02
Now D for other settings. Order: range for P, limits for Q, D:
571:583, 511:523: 0.03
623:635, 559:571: 0.15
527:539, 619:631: 0.07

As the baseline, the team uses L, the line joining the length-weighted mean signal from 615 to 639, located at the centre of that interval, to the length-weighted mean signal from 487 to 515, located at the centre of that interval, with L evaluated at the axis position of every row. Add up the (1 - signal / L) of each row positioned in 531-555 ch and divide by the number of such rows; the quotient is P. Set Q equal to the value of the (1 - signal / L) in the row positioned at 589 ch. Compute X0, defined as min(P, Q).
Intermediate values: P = -0.021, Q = -0.01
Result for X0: -0.021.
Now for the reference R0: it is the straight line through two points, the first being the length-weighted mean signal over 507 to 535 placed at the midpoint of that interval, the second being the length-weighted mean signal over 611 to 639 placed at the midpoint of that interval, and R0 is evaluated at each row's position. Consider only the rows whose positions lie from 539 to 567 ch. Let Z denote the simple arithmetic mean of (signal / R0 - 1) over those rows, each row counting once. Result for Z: 0.054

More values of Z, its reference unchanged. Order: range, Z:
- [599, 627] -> -0.006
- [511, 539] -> -0.005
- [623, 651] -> -0.017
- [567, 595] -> 0.017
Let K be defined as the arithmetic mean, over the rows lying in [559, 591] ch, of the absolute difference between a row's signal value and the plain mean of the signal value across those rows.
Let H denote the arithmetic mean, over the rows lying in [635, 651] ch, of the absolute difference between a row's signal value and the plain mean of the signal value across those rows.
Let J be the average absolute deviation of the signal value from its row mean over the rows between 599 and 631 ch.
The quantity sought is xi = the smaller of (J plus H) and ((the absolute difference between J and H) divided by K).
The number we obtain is 0.08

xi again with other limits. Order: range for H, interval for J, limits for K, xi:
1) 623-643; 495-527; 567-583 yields 0.15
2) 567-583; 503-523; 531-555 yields 0.11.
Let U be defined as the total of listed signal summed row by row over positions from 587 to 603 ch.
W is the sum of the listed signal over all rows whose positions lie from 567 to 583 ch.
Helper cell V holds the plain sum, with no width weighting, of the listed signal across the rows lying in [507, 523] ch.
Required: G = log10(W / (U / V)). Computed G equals 0.836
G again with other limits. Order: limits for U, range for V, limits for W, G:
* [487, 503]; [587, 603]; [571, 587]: 0.874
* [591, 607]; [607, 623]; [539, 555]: 0.870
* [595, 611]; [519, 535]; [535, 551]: 0.818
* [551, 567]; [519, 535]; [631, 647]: 0.812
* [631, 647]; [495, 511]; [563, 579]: 0.848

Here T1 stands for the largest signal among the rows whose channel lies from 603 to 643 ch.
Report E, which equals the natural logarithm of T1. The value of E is 0.68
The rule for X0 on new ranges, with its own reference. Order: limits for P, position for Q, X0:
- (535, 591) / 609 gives -0.017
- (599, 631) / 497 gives 0.009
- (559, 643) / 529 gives 0.006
